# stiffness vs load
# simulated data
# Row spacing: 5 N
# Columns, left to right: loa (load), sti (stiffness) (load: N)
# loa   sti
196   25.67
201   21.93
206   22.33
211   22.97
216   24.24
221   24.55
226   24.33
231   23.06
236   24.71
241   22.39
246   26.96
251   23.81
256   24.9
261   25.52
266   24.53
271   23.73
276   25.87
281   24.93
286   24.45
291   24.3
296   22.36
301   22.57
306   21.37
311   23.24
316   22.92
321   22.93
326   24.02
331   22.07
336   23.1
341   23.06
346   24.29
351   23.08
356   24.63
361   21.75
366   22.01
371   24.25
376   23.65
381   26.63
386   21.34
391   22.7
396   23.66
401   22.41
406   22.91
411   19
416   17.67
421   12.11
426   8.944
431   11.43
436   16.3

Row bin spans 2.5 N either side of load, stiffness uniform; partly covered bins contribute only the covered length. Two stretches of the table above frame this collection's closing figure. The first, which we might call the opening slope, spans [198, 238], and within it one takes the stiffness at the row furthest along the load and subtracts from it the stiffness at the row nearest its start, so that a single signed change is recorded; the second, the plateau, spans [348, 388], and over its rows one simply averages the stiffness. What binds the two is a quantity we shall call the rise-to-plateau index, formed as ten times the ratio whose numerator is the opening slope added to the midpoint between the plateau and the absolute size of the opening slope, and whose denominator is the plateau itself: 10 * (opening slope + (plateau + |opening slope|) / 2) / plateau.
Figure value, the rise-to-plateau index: 6.8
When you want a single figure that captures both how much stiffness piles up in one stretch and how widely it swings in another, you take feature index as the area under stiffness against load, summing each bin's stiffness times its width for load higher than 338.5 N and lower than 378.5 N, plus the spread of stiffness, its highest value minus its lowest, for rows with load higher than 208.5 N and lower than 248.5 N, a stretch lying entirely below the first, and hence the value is 938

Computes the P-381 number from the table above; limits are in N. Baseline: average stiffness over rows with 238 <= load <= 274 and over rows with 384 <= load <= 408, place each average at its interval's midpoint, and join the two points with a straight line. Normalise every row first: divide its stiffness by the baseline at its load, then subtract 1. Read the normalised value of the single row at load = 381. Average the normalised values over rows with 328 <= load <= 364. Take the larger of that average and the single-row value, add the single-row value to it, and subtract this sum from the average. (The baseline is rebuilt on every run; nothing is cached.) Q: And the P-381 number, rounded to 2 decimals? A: -0.34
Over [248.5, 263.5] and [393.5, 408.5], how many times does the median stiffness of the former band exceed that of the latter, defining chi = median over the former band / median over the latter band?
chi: 1.09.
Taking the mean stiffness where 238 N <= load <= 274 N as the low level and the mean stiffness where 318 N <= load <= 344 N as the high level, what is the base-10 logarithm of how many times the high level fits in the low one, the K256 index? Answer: 0.028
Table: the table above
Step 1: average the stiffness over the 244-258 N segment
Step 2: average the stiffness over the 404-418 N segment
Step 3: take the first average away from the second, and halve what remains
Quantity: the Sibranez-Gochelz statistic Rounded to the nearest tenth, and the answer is -2.7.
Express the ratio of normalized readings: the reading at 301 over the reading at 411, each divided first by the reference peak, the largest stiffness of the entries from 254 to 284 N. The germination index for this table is 1.19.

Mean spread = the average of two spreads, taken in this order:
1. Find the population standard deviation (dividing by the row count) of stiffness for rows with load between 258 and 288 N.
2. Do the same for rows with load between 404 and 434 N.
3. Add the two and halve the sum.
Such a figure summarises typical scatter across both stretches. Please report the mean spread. 2.8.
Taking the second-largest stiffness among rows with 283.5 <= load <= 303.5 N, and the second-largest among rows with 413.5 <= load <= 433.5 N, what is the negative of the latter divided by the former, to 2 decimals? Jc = -0.50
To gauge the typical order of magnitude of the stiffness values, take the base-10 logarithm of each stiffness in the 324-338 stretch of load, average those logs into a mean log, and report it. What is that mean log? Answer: 1.36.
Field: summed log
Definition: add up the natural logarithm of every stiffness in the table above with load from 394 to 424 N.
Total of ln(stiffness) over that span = 18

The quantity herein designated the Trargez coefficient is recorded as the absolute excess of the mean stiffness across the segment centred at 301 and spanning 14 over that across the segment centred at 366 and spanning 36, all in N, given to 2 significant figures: 1.6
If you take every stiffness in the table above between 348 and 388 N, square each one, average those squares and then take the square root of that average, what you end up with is 23.5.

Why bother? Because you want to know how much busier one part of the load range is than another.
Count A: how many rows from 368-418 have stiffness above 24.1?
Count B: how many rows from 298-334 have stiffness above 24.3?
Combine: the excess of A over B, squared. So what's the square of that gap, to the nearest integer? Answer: 4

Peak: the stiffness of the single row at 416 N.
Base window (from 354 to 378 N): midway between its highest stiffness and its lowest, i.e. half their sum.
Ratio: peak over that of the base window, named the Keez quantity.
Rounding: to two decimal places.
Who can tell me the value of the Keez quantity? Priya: 0.76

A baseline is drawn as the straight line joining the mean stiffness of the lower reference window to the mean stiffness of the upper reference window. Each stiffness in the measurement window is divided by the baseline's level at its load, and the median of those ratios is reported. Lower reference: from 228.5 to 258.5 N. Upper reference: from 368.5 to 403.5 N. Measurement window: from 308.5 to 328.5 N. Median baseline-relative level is 0.97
